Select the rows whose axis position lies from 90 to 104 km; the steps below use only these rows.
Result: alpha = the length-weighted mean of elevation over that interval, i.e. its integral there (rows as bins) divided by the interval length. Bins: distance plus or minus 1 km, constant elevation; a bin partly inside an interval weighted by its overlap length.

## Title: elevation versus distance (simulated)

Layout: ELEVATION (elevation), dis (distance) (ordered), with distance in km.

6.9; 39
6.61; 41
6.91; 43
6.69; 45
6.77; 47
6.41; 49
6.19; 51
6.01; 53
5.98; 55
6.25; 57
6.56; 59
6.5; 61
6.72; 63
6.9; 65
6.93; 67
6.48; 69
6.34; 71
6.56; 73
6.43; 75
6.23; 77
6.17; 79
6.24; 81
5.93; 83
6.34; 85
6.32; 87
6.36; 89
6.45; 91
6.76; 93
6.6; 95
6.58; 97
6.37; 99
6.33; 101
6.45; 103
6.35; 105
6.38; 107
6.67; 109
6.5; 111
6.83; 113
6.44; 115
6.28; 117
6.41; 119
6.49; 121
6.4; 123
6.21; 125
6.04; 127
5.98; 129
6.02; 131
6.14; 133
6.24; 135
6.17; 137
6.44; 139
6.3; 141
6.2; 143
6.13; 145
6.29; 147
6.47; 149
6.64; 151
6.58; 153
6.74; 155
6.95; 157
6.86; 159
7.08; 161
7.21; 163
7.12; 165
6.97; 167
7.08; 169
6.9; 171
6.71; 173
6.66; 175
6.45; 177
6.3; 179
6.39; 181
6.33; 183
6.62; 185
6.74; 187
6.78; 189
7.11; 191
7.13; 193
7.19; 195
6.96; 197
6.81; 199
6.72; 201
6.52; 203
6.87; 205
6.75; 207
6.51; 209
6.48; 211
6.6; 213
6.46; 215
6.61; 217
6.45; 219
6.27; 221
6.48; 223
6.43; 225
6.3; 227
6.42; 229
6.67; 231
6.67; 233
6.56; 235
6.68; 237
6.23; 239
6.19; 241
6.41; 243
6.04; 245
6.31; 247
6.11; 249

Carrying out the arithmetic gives 6.51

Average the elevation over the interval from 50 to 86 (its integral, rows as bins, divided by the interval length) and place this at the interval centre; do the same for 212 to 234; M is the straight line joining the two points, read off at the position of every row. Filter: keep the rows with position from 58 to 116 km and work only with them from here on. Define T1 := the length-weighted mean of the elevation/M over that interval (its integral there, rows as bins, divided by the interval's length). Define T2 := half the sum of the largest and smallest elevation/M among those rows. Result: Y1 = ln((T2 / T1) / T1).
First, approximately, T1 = 1.01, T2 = 1.008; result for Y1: -0.02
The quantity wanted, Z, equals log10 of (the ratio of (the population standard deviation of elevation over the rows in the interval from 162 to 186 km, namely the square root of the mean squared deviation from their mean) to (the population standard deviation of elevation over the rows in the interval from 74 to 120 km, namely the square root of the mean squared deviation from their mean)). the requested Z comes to 0.21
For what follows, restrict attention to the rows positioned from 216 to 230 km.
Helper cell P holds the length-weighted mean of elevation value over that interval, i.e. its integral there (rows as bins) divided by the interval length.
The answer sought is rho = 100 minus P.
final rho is 93.6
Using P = 6.42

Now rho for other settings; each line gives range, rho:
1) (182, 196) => 93.2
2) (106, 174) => 93.5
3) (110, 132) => 93.7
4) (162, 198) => 93.2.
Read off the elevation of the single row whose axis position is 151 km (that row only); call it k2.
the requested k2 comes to 6.64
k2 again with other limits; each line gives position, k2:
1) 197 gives 6.96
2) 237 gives 6.68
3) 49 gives 6.41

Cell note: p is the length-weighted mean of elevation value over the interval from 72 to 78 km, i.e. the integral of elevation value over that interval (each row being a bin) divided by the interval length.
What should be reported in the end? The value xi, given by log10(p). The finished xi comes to 0.807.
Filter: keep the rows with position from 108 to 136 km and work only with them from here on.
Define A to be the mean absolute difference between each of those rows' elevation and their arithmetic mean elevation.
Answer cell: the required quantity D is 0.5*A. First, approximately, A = 0.20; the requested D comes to 0.10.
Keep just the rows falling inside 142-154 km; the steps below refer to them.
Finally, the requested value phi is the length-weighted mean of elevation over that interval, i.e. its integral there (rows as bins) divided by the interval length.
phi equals 6.4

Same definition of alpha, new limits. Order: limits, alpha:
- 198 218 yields 6.63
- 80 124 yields 6.43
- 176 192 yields 6.59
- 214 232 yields 6.45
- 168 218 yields 6.71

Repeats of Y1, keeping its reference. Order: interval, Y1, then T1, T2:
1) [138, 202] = -0.05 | 1.04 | 1.036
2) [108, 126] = 0.00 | 1.01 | 1.017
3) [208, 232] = 0.00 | 1.00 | 0.997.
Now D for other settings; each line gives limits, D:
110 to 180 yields 0.14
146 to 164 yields 0.12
